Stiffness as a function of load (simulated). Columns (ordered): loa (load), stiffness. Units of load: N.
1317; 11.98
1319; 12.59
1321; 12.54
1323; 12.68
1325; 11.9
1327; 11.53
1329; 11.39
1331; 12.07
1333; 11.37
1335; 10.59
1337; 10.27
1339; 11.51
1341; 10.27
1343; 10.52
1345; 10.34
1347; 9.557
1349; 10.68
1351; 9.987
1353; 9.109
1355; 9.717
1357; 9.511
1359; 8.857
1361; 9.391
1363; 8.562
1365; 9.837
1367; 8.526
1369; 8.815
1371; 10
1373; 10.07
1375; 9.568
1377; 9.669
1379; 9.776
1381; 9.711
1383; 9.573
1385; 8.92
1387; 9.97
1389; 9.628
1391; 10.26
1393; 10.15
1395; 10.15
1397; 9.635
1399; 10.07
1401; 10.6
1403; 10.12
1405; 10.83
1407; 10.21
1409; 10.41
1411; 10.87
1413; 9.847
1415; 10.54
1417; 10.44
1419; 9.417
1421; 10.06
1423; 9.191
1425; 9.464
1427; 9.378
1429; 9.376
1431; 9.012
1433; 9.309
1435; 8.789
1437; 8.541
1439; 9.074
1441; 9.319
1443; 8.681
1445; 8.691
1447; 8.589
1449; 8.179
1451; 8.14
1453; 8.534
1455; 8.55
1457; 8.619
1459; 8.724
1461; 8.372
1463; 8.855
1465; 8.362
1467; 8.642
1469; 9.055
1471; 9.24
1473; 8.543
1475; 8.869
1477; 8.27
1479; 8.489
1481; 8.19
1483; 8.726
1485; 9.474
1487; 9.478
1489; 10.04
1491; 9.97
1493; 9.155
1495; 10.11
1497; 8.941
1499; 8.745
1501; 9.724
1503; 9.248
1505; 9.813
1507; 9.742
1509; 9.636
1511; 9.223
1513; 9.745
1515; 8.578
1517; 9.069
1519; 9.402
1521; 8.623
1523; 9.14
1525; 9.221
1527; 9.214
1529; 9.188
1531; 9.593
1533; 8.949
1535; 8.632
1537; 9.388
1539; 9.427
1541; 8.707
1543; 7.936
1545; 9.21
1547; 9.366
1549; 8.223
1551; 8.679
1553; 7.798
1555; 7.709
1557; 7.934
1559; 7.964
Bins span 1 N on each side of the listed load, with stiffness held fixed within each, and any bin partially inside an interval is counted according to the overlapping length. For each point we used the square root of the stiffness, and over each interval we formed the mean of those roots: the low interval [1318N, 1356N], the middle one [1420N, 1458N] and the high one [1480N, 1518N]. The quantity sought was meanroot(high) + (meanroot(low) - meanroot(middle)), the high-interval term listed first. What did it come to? 3.38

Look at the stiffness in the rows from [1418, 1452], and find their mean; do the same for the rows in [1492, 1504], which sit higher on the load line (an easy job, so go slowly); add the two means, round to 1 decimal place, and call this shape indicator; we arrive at 18.3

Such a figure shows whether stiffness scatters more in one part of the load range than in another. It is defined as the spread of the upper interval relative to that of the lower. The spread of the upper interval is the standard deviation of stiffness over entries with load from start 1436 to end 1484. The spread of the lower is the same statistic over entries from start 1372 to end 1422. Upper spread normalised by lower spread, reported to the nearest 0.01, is 0.69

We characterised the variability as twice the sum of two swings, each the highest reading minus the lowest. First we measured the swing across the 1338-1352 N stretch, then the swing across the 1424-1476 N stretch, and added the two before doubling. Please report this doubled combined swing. 6.6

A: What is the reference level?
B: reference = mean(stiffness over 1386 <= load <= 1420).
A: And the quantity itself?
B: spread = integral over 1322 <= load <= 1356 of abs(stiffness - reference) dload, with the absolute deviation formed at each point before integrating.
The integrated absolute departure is 30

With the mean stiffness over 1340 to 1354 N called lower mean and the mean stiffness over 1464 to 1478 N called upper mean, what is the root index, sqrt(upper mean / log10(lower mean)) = 2.95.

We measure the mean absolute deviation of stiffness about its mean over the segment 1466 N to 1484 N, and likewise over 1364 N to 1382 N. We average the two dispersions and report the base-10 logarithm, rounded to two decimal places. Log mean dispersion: -0.48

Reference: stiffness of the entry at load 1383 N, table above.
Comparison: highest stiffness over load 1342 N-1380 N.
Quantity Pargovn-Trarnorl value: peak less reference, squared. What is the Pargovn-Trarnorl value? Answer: 1.2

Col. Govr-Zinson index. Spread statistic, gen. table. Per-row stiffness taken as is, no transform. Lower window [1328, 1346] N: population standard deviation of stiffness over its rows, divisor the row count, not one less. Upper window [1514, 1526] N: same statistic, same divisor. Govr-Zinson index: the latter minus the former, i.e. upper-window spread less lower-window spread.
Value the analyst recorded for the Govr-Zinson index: -0.32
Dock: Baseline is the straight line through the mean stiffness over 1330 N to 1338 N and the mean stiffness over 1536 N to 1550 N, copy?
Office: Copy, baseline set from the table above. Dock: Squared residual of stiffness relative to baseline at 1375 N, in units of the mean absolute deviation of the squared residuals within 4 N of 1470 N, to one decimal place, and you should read 2.7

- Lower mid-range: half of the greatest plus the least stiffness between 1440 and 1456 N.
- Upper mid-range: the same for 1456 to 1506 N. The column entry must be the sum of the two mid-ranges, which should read 17.9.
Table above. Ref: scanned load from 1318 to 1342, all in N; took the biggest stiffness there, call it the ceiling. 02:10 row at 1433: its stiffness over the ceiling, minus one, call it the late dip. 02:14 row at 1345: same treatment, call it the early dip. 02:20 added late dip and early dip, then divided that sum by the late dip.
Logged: 1.69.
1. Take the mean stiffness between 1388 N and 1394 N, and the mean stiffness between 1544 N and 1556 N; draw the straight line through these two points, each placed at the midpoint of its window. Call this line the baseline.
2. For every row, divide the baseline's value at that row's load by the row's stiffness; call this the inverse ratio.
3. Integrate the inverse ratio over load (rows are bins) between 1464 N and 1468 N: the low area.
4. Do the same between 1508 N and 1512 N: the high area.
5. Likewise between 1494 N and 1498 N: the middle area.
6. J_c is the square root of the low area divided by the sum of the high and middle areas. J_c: 0.760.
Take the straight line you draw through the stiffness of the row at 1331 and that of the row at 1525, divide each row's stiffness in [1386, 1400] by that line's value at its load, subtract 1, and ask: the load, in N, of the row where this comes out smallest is 1389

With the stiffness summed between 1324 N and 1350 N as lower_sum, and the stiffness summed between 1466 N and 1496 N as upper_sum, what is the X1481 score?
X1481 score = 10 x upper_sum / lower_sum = 10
